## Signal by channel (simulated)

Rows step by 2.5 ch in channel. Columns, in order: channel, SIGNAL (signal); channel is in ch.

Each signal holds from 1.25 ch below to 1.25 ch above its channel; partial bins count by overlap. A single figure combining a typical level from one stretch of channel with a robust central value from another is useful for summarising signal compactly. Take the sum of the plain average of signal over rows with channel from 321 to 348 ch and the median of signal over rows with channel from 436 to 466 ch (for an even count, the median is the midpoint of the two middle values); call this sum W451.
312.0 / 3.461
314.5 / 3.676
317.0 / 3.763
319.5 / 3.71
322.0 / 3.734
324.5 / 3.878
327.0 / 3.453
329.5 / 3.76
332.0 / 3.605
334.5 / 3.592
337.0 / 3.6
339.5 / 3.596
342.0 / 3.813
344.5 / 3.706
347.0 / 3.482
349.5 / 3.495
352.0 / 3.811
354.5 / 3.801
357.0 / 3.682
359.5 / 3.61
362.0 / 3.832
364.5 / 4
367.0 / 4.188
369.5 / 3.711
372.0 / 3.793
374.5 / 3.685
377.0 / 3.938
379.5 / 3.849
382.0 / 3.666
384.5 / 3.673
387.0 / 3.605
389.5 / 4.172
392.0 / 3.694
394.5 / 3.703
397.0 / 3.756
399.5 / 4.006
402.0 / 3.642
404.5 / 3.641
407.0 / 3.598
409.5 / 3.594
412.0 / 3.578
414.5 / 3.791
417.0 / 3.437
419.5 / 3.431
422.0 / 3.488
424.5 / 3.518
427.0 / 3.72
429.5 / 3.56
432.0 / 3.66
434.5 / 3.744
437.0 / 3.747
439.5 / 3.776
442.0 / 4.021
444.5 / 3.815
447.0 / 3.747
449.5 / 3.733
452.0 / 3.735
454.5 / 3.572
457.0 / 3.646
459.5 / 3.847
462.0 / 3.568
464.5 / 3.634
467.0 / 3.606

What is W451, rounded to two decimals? 7.40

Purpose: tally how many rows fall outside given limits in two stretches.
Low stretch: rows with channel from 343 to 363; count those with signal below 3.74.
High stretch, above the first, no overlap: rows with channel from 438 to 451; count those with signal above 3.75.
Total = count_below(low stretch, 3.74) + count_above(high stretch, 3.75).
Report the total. 8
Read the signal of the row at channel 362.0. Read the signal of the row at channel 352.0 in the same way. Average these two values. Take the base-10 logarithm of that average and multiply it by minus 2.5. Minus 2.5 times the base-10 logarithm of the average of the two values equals -1.46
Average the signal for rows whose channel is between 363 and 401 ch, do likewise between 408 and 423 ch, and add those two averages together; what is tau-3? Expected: 7.38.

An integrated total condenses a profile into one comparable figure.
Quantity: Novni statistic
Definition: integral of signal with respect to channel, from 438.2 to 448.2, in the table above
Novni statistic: 38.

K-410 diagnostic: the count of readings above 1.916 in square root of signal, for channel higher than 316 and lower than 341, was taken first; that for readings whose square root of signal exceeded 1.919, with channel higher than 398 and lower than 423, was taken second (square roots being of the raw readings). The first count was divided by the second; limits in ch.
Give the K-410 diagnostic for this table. 2.5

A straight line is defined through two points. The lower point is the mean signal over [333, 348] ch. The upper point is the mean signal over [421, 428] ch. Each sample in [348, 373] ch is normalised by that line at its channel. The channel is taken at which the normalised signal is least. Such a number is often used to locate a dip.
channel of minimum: 349.5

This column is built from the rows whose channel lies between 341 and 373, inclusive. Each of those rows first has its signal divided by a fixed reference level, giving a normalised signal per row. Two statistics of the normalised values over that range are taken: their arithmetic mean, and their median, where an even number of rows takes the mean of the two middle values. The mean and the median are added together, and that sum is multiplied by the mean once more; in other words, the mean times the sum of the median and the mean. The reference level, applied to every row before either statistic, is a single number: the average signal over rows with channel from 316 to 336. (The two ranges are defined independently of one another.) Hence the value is 2.09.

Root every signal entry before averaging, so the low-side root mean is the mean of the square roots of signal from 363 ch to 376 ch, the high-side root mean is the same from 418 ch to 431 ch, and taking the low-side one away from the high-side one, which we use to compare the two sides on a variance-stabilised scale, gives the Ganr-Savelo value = -0.09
